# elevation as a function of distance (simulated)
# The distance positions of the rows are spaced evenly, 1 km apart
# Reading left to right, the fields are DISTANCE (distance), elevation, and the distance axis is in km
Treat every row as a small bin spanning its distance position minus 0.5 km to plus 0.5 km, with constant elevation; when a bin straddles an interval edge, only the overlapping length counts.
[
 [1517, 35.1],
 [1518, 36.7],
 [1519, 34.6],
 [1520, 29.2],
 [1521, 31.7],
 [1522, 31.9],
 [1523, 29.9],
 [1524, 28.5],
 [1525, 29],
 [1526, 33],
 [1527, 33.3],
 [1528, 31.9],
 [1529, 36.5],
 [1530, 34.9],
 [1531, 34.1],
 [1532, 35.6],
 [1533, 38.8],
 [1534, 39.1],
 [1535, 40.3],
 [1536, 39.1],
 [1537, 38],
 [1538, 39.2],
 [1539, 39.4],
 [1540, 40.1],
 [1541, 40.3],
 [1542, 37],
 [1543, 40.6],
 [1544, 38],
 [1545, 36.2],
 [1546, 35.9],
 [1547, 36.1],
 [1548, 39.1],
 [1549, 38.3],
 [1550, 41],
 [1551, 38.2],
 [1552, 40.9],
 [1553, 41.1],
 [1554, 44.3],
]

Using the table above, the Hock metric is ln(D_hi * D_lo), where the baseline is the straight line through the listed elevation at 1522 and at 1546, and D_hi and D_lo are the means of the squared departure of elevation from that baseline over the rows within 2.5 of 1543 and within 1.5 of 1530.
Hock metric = 4.2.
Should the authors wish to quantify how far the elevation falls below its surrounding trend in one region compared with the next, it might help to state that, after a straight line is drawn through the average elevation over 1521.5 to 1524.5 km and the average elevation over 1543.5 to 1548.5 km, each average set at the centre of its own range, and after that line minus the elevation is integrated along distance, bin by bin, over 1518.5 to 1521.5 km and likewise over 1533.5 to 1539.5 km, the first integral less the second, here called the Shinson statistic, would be 22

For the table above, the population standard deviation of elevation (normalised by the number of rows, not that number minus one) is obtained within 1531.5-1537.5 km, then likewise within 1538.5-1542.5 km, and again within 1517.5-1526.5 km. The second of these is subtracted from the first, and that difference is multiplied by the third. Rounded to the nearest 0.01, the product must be 0.37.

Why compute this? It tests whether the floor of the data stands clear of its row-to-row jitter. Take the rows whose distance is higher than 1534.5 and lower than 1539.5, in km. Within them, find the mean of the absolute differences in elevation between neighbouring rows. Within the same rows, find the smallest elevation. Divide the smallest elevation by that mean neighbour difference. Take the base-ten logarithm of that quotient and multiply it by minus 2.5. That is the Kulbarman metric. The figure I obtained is -4.0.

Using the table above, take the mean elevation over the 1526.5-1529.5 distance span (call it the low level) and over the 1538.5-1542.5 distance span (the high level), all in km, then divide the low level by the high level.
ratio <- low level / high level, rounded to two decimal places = 0.86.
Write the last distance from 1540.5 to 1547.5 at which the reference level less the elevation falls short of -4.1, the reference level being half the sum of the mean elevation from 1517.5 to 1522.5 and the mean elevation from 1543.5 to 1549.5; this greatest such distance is 1543 km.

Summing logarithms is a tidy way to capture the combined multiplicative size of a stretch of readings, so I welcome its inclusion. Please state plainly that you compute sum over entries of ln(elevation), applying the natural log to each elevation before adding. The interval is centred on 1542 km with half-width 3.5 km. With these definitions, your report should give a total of 25.6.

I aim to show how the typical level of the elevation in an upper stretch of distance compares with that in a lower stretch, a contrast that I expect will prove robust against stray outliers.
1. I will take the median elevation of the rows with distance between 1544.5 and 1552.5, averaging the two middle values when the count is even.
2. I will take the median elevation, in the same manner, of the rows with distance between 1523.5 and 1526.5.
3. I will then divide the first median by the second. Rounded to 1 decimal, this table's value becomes 1.3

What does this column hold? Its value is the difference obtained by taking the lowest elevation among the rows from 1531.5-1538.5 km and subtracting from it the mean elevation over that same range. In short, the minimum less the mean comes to -2.99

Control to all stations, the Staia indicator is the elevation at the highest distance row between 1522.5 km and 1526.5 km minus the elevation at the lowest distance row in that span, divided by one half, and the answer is 6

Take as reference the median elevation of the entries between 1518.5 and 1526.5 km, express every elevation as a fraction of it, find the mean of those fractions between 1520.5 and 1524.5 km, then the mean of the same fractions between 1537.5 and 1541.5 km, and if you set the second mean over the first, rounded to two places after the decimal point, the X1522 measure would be 1.30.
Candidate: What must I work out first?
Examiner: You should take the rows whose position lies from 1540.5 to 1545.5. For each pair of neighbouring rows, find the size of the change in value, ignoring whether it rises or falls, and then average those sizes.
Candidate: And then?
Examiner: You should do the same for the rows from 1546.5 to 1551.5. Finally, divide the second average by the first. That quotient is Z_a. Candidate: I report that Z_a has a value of 0.82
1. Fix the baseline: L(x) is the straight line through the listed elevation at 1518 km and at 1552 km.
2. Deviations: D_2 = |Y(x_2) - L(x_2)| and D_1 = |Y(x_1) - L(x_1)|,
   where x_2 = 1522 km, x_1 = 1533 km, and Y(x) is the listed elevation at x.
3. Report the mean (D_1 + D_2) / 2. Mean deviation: 2.8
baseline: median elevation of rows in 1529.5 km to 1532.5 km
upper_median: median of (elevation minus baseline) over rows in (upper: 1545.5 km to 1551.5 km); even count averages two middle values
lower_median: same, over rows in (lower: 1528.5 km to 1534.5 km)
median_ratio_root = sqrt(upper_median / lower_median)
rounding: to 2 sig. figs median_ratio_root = 1.7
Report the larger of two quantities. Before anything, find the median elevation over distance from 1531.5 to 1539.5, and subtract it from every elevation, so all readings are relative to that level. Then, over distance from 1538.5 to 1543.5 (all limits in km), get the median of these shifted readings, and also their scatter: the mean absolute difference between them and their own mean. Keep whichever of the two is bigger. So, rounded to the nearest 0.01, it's 1.02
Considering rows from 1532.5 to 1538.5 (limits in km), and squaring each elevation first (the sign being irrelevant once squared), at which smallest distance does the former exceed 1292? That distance 1533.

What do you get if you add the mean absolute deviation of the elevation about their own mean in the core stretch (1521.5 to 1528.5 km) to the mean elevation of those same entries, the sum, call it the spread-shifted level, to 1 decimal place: 32.7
